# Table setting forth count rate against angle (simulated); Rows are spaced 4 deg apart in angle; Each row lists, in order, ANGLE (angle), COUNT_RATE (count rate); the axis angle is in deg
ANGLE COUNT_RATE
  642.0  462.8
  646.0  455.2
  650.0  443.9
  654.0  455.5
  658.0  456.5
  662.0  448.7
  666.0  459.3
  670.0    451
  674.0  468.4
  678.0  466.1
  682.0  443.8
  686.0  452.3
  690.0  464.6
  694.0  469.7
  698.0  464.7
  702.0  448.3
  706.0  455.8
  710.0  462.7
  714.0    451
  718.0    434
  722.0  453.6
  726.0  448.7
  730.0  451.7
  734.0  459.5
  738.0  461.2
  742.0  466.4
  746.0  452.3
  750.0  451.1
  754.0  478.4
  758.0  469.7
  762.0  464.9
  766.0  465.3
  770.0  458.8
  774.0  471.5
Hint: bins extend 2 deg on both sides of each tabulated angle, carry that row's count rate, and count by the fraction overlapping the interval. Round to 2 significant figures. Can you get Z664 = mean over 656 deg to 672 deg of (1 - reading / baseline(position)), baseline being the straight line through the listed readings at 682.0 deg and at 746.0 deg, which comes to -0.028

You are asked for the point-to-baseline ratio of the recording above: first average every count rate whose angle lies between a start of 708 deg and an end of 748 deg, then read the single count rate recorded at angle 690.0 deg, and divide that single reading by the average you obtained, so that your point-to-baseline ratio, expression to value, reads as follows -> 1.02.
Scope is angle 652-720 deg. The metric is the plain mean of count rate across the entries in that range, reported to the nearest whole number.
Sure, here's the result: 456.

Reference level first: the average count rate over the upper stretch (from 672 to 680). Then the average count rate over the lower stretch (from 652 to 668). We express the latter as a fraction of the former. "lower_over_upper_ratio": 0.97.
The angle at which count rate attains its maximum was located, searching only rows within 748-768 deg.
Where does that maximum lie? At 754.0 deg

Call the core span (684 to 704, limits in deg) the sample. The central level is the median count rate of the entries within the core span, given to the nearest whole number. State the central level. 465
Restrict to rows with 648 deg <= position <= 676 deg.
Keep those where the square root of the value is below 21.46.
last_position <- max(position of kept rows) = 670.0 deg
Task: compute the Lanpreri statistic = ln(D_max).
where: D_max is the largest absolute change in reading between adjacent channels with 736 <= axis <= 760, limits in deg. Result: 3.31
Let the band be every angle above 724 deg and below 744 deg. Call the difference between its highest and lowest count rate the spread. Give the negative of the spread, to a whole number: -18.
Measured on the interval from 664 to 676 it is -17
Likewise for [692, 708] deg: -21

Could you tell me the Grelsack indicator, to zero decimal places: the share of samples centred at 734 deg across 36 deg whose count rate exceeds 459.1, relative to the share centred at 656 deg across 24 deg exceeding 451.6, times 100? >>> 50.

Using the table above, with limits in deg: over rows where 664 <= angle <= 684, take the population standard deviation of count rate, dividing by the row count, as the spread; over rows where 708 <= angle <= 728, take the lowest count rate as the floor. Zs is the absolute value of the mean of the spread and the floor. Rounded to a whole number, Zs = 222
